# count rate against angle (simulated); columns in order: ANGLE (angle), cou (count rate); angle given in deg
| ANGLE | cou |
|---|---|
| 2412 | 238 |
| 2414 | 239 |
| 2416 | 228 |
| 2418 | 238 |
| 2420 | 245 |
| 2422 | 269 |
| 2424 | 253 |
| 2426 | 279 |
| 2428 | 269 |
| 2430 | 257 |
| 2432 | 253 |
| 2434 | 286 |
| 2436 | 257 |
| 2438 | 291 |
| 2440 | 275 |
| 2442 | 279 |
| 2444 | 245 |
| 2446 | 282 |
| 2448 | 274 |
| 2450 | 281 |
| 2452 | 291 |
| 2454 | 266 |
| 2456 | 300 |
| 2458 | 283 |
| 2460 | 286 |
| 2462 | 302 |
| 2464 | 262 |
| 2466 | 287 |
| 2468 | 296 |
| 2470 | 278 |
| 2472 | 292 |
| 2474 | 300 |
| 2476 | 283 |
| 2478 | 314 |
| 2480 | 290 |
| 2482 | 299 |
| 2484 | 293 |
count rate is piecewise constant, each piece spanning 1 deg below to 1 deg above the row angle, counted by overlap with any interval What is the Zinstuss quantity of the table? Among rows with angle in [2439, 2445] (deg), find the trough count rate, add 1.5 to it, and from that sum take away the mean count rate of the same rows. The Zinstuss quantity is -20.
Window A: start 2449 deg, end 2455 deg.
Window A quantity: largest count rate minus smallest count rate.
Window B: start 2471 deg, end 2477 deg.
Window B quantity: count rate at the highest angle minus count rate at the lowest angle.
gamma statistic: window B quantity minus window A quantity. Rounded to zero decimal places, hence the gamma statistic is -34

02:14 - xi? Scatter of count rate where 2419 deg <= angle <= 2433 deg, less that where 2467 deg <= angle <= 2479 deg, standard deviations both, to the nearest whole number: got -1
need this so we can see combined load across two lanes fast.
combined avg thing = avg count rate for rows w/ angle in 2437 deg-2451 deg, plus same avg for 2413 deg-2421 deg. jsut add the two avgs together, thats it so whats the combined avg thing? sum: 513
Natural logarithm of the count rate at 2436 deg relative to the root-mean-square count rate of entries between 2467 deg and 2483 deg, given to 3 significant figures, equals -0.135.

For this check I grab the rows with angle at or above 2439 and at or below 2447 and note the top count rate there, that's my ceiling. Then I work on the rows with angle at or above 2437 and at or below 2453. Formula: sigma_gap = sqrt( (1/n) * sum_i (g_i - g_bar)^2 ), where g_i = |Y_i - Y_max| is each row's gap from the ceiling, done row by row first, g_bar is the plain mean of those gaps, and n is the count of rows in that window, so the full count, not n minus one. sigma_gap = 11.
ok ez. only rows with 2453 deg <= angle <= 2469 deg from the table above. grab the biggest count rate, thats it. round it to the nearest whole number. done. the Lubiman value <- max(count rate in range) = 302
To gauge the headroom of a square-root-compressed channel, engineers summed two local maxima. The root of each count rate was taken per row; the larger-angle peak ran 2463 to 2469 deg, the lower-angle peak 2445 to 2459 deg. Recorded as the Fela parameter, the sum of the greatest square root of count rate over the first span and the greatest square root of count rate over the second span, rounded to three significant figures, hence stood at 34.5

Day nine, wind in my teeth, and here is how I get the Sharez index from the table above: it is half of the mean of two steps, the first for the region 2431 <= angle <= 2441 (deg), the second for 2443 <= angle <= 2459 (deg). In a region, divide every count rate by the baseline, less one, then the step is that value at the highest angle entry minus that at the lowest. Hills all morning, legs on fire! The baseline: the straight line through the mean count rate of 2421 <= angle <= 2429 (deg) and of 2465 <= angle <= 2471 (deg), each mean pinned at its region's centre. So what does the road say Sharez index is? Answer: 0.046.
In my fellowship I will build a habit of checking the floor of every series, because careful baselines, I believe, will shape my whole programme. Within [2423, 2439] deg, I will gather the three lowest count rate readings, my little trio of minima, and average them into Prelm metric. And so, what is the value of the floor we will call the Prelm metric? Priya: 254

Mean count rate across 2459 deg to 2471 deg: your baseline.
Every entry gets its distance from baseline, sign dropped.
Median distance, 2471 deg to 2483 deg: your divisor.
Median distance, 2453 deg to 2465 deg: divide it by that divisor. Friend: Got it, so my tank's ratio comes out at 1.5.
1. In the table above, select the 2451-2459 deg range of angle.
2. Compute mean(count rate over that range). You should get 285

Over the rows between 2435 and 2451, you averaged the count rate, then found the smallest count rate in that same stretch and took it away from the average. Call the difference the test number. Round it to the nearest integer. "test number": 28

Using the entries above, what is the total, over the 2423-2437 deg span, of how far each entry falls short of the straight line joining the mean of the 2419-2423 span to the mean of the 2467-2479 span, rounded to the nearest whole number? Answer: -10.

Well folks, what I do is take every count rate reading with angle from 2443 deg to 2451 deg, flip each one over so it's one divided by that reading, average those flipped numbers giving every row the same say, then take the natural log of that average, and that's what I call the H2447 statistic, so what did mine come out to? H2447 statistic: -5.60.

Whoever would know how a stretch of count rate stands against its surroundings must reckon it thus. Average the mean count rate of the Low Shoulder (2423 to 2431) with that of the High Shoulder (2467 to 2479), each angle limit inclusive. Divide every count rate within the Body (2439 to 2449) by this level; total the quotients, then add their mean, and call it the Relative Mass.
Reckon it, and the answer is 5.82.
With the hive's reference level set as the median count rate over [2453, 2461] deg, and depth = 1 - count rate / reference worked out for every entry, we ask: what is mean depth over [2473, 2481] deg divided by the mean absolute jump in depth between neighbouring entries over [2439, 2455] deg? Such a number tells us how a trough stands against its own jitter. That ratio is -0.69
